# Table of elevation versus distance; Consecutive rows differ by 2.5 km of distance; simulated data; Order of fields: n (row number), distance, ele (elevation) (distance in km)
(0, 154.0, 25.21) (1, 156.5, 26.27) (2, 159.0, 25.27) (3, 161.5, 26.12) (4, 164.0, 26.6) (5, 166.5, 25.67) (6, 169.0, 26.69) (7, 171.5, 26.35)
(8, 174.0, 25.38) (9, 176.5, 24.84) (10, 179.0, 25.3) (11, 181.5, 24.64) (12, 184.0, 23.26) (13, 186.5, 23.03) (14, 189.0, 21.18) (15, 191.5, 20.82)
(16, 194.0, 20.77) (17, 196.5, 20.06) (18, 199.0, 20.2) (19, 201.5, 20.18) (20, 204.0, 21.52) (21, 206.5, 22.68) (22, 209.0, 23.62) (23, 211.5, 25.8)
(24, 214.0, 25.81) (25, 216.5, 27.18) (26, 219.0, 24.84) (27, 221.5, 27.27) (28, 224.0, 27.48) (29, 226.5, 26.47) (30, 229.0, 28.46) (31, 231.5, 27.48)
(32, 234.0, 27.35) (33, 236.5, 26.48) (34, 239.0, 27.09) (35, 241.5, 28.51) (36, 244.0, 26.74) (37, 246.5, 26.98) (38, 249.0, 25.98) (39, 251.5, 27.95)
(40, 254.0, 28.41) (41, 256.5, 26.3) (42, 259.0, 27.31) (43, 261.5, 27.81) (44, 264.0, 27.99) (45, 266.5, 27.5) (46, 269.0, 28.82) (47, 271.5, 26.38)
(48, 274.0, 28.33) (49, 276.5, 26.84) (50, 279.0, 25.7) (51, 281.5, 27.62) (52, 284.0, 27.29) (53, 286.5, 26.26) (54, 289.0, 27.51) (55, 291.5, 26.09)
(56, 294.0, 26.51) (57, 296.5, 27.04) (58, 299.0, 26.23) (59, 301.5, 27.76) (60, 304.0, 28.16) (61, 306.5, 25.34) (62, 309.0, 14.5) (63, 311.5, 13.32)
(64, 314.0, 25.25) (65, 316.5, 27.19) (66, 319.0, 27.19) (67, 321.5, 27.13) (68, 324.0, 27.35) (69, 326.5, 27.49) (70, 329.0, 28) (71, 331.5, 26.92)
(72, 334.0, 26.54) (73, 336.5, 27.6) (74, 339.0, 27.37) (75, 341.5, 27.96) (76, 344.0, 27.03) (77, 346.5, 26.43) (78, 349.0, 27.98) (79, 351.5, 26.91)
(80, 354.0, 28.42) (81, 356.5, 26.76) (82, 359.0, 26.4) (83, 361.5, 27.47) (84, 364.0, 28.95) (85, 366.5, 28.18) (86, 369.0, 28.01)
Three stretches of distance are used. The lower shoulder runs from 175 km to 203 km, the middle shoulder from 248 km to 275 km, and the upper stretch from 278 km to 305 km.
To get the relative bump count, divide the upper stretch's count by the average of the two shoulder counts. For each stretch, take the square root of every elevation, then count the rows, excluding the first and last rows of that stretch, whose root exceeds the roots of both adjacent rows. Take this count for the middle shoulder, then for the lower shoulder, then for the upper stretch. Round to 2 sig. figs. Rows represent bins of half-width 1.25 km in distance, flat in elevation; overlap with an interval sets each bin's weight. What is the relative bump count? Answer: 1.2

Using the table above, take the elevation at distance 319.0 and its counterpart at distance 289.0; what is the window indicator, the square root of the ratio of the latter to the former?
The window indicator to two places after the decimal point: 1.01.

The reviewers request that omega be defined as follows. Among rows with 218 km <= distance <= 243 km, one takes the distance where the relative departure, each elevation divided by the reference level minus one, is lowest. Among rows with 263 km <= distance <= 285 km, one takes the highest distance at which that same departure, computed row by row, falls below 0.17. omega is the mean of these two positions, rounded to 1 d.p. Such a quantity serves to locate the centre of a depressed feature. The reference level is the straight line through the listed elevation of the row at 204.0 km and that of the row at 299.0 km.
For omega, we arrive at 251.5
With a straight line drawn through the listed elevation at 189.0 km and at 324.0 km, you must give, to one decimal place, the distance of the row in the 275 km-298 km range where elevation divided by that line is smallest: 291.5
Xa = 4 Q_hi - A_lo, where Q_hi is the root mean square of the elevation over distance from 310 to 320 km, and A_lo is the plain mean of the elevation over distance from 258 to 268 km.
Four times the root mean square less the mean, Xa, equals 68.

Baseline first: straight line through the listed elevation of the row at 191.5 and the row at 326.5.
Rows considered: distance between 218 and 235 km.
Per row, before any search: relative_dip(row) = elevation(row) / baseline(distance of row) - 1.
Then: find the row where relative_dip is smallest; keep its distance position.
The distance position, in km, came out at 219.0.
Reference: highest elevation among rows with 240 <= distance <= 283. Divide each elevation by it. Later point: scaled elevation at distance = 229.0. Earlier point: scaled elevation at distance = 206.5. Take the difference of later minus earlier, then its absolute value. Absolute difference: 0.20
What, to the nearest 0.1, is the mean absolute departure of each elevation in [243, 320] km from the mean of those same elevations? 1.8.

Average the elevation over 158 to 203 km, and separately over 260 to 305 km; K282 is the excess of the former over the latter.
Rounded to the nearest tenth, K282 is -3.5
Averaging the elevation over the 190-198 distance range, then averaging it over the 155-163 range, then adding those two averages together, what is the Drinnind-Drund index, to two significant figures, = 46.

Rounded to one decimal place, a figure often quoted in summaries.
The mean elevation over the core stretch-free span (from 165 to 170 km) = 26.2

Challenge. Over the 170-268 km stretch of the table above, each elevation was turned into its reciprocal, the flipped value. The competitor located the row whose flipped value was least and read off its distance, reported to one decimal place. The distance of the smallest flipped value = 241.5 km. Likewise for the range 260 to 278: 269.0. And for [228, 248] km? 241.5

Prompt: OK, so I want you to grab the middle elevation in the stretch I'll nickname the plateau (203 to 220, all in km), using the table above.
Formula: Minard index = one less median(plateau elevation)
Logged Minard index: -23.8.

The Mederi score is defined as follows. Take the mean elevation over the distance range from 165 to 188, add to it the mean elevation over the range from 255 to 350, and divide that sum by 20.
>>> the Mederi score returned 2.57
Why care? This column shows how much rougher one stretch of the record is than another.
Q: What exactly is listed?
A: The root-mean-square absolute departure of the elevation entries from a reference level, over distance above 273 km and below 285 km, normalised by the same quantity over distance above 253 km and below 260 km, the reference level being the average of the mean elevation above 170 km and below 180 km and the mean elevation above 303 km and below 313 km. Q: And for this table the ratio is 1.0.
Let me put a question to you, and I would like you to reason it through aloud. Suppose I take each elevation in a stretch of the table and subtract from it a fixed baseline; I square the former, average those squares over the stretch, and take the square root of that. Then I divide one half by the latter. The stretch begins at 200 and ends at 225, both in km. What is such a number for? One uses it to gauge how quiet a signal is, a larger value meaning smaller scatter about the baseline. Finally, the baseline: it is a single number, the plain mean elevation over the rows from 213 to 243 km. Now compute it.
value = 0.15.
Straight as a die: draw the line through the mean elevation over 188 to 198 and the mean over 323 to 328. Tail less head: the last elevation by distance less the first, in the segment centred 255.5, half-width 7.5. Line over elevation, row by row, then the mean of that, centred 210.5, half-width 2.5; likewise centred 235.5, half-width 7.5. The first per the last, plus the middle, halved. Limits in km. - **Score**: 1.5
